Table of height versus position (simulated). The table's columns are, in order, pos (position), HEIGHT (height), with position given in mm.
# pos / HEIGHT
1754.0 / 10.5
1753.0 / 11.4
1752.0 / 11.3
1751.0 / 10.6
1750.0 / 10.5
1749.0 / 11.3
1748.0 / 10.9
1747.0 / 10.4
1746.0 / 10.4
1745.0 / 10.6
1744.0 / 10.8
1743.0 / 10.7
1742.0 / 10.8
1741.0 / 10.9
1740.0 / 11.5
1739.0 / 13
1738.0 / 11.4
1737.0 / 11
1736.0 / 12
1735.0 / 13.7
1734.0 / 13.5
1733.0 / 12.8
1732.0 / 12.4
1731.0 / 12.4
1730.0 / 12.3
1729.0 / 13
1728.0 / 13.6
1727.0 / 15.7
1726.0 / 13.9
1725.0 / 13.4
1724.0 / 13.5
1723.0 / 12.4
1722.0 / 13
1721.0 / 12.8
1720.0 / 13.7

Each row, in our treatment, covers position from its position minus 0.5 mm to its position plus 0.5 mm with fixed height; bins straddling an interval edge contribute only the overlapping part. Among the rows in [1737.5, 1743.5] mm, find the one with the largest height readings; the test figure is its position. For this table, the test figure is 1739.0 mm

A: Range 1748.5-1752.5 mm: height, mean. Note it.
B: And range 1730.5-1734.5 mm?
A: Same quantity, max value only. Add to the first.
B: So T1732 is 24.4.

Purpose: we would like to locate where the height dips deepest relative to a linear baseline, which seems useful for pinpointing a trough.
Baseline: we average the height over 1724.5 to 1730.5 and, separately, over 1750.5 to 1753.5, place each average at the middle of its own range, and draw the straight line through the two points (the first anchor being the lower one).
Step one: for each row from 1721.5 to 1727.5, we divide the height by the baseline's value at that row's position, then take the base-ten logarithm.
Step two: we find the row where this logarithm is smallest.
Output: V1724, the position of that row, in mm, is 1723.0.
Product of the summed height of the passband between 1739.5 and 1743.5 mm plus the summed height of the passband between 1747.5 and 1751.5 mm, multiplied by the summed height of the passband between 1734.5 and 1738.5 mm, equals 4194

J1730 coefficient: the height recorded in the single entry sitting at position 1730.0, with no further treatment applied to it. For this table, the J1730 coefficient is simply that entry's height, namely 12.3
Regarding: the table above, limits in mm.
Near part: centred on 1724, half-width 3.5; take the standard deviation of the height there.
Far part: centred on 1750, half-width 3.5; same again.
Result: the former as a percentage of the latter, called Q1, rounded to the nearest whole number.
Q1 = 255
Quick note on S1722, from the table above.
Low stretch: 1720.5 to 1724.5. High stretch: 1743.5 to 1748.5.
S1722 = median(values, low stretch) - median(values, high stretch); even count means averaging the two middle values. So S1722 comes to 2.3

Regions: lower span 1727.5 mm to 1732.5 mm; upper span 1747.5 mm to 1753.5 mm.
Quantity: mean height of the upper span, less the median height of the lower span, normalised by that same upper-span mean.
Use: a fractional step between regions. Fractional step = -0.13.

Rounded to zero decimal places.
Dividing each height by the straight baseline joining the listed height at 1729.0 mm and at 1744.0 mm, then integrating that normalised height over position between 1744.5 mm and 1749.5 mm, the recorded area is 5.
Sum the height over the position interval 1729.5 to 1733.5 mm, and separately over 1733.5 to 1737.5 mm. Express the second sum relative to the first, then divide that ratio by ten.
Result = 0.101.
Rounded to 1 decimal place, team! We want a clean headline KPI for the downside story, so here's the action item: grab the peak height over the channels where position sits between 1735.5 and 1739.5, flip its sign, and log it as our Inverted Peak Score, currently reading -13.0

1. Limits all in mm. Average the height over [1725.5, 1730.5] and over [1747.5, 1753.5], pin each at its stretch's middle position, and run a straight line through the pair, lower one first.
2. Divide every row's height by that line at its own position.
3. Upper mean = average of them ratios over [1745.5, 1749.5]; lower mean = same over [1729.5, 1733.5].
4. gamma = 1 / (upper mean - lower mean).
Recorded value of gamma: 139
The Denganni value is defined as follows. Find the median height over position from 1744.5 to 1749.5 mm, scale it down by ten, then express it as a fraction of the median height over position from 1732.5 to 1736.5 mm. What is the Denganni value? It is 0.081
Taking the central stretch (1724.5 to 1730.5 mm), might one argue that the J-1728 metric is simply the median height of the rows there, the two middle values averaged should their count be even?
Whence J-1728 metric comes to 13.5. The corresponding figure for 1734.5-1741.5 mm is 11.5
